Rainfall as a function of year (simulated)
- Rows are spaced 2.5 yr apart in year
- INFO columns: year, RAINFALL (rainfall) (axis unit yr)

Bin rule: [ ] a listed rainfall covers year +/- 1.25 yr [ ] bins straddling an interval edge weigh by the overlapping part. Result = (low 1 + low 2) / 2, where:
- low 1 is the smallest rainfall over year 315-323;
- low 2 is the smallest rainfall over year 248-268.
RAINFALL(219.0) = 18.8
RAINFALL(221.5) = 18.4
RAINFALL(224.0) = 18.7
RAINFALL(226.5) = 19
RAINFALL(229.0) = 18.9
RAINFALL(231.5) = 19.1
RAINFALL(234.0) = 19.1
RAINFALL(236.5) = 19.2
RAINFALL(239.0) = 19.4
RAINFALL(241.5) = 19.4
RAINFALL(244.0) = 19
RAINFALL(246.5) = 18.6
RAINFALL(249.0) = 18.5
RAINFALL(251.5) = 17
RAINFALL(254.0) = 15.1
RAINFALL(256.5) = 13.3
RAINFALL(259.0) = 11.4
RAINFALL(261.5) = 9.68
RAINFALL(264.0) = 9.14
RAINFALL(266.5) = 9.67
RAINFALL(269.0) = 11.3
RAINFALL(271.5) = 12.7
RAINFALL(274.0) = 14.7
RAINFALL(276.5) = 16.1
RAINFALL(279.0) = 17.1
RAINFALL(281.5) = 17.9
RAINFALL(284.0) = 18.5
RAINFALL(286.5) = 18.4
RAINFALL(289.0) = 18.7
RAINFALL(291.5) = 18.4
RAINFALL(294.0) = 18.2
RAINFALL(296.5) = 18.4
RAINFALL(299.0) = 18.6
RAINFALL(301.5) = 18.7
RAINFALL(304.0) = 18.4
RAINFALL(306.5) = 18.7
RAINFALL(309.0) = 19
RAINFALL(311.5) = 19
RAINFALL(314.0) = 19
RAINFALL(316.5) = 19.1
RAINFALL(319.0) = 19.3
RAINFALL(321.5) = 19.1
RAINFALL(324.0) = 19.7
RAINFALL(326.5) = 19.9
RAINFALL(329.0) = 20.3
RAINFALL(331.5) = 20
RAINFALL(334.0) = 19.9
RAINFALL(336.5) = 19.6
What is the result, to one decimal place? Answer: 14.1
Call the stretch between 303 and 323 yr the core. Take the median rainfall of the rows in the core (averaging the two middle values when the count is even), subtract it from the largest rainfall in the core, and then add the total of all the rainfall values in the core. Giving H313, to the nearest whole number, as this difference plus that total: 152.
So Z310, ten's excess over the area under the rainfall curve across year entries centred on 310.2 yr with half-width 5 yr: -179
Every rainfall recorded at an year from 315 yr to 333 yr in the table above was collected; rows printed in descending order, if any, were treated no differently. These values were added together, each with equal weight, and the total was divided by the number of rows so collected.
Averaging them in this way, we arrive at 19.6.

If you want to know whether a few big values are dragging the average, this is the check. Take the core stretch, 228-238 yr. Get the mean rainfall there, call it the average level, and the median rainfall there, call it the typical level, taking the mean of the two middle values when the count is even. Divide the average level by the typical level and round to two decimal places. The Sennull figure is 1.00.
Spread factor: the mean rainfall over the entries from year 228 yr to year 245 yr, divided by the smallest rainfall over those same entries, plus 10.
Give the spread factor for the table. 11.0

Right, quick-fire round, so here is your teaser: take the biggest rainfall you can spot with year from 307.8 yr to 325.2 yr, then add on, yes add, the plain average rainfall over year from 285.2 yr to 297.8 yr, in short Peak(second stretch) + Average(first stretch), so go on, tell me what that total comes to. 38.1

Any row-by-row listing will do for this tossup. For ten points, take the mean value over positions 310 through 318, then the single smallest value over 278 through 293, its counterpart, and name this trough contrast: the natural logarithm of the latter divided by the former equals -0.11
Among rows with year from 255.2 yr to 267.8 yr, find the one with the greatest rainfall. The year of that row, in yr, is 256.5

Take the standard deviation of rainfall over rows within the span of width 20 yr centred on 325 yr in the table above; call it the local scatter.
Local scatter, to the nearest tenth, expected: 0.4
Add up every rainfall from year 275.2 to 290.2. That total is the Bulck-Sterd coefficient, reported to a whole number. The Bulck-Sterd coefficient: 107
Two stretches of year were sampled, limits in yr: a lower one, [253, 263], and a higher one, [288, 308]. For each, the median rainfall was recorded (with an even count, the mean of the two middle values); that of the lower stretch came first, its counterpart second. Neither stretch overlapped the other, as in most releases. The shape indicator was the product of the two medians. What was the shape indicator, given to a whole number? 228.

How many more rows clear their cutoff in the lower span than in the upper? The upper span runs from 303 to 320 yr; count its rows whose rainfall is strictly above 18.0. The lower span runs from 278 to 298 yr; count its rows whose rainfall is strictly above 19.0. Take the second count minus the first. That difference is -7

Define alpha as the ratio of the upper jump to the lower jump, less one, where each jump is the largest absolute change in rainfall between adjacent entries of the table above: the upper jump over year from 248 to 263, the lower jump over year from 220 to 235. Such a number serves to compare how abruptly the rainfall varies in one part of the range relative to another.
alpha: 5.3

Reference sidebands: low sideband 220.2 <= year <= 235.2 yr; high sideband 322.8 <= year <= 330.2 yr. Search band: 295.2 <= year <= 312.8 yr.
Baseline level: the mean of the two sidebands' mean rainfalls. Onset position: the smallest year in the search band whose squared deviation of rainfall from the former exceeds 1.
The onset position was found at 296.5 yr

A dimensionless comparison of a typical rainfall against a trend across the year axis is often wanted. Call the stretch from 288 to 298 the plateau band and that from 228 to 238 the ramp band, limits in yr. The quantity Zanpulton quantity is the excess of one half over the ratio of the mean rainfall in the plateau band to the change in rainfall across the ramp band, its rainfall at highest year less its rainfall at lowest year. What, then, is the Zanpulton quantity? -61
